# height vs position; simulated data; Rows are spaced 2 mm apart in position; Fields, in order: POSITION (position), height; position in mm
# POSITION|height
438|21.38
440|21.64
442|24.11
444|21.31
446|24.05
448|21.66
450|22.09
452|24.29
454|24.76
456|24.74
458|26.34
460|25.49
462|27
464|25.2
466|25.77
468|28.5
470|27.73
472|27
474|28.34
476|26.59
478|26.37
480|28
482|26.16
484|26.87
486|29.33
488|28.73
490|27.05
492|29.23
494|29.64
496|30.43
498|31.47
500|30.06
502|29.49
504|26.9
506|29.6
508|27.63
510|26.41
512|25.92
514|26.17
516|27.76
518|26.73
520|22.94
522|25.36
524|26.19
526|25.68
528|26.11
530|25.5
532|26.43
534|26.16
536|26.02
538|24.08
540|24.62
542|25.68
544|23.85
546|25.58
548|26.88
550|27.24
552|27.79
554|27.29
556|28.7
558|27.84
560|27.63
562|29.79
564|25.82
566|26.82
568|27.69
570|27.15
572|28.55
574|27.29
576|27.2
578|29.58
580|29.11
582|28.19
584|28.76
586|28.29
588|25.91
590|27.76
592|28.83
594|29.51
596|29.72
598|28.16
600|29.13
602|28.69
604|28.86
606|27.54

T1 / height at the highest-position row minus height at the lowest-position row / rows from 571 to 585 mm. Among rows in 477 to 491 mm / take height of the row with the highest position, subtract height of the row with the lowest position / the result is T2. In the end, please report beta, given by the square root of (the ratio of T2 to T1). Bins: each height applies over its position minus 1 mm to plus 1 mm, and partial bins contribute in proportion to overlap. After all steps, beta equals 1.80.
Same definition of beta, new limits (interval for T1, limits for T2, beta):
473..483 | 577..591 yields 0.91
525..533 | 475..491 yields 0.78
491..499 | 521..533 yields 0.69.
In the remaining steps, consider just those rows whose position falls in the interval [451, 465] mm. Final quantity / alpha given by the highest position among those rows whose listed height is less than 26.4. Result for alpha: 464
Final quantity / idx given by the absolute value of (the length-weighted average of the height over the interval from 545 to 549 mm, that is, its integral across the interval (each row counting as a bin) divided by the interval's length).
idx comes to 26.2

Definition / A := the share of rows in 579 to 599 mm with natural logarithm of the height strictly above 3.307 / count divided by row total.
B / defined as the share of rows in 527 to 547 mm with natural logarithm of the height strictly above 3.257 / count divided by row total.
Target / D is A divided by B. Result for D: 2.25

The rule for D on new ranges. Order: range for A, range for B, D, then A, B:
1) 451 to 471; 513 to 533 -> 0.33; 0.20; 0.60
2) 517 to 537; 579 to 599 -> 0.00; 0.00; 0.90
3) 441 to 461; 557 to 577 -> 0.00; 0.00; 0.90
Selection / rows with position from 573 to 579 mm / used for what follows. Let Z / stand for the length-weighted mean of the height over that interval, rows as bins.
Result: 28.0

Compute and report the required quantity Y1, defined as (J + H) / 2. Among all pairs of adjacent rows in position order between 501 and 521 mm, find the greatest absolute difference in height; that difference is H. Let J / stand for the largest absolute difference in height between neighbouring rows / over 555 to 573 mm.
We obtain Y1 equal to 3.9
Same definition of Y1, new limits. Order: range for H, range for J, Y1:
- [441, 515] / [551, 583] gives 3.4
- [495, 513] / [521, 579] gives 3.3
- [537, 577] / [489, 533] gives 3.9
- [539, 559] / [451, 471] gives 2.3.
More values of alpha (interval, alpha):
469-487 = 482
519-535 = 534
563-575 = 564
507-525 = 524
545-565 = 564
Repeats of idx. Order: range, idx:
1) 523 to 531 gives 25.9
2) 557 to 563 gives 28.4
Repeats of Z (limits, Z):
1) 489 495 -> 28.6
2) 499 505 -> 28.8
